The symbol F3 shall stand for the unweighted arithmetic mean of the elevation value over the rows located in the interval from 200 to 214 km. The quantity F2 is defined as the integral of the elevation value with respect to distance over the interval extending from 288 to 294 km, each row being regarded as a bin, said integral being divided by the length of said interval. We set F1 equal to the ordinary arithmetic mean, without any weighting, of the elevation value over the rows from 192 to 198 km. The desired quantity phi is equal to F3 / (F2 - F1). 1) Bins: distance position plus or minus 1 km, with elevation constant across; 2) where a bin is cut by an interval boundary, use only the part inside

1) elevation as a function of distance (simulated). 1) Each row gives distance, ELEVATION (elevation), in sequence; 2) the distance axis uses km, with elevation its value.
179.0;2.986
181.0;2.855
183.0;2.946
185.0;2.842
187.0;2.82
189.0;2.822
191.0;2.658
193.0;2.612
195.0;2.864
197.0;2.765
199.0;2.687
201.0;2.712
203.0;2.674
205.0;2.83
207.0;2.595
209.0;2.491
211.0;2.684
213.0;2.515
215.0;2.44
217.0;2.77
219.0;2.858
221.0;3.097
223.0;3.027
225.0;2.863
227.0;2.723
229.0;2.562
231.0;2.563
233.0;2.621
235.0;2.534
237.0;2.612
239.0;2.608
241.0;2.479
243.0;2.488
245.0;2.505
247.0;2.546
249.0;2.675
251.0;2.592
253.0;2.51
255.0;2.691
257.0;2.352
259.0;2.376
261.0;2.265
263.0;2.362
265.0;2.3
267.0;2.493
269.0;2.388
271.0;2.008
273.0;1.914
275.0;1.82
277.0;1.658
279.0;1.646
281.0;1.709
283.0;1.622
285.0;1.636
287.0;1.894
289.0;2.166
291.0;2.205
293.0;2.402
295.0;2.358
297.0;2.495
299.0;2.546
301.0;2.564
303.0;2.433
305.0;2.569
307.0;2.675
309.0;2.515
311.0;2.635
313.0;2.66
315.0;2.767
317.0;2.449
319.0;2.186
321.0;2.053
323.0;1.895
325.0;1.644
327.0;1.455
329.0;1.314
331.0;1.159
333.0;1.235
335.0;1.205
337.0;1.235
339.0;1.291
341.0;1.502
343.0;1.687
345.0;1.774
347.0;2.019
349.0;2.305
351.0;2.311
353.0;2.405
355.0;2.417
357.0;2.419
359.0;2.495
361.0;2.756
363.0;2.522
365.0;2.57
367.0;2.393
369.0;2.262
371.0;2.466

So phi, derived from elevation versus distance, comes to -5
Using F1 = 2.75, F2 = 2.3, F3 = 2.6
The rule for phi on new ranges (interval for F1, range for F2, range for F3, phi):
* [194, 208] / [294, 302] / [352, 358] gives -10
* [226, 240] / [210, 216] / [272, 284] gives -30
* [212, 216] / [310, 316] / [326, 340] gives 6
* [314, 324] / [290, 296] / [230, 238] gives 50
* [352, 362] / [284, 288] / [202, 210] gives -4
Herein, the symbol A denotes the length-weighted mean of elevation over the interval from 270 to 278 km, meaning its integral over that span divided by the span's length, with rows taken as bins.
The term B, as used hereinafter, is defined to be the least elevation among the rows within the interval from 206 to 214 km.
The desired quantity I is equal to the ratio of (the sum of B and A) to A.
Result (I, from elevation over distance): 2.3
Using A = 1.85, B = 2.491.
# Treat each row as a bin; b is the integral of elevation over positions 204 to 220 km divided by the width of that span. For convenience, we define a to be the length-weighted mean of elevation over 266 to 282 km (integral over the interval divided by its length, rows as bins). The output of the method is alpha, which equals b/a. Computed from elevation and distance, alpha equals 1.35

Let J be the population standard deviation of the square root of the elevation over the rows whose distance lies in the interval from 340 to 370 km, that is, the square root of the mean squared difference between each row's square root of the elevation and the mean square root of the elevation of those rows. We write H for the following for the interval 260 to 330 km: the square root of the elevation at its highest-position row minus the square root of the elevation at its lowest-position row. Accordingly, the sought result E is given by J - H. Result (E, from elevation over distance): 0.48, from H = -0.36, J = 0.119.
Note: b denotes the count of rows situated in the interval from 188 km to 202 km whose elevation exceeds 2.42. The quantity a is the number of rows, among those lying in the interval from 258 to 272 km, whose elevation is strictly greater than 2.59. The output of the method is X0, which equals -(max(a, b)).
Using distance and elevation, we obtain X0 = -7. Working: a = 0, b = 7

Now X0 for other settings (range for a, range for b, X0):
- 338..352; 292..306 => -5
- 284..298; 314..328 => -2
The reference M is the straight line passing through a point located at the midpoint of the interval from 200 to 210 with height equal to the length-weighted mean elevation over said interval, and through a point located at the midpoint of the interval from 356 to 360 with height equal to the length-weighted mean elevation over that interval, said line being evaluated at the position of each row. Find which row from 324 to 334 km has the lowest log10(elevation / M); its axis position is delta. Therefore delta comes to 331.0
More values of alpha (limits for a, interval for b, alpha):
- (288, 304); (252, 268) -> 1.01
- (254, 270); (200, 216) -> 1.09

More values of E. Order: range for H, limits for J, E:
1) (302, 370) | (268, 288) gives 0.14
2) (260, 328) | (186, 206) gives 0.32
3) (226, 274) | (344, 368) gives 0.35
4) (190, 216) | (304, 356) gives 0.26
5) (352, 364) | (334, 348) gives 0.08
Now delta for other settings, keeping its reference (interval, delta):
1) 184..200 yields 193.0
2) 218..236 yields 235.0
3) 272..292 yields 283.0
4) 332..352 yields 335.0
